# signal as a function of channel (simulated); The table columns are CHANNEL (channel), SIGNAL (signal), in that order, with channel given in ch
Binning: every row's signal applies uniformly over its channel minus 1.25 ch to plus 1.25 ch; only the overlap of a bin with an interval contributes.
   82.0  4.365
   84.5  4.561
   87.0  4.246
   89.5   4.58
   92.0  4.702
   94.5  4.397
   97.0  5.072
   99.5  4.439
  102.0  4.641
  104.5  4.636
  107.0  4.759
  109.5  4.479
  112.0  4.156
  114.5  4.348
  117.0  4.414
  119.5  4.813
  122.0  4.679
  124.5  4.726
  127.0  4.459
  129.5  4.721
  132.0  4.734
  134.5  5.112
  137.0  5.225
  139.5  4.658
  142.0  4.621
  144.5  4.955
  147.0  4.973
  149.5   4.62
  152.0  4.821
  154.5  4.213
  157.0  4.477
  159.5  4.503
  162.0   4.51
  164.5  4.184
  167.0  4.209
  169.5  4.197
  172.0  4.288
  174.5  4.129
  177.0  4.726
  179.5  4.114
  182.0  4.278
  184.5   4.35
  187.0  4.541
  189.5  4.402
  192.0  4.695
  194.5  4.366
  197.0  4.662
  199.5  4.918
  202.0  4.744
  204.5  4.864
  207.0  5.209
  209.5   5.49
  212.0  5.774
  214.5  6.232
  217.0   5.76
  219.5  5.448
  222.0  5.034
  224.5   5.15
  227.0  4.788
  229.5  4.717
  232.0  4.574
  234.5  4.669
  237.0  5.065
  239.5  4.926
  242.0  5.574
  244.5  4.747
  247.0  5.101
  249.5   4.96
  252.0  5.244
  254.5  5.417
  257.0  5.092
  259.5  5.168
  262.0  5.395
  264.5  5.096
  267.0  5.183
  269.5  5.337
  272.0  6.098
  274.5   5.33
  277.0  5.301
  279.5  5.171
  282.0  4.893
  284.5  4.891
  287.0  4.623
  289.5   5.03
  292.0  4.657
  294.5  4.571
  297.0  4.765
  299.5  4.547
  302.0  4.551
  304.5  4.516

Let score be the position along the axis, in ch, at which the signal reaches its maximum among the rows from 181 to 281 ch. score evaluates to 214.5 ch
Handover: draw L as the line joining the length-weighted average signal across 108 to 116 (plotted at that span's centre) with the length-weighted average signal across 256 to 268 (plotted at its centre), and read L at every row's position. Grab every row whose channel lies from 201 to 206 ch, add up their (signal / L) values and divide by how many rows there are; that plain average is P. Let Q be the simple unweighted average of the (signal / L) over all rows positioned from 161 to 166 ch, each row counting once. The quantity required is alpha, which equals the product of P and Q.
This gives 0.93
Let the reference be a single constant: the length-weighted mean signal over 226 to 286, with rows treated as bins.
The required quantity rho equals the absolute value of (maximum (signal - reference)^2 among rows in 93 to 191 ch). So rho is 1.00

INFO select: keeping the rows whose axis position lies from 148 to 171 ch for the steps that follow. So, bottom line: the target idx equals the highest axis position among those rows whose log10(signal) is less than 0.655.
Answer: 169.5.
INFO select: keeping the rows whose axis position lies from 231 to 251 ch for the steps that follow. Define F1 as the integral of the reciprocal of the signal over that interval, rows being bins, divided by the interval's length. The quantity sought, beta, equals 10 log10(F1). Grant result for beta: -6.9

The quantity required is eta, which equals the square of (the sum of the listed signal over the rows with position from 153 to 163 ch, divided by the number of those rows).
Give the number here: 19.6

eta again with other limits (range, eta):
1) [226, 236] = 22.0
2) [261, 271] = 27.6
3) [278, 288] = 24.0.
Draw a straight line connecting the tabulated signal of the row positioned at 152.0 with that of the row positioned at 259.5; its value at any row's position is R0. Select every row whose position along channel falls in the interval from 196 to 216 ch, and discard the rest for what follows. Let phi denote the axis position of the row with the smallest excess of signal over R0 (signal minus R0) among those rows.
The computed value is 197.0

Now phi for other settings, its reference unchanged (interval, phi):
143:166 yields 164.5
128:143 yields 142.0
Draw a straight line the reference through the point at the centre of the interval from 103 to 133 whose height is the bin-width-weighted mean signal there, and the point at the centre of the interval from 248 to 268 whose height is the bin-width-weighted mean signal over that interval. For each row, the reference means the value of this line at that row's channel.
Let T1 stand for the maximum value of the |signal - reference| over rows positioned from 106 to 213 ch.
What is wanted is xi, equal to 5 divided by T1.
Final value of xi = 6.4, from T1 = 0.78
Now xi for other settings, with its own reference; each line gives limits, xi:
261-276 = 5.9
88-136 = 8.5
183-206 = 9.1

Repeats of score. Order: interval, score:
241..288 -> 272.0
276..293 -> 277.0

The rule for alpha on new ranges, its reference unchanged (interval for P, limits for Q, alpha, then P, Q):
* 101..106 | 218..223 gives 1.14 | 1.08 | 1.06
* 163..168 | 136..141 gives 0.99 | 0.90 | 1.10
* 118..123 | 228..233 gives 1.00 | 1.08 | 0.93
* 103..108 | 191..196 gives 1.03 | 1.09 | 0.94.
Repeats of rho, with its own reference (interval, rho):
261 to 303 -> 0.97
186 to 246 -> 1.25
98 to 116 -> 0.92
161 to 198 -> 1.00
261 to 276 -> 0.97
